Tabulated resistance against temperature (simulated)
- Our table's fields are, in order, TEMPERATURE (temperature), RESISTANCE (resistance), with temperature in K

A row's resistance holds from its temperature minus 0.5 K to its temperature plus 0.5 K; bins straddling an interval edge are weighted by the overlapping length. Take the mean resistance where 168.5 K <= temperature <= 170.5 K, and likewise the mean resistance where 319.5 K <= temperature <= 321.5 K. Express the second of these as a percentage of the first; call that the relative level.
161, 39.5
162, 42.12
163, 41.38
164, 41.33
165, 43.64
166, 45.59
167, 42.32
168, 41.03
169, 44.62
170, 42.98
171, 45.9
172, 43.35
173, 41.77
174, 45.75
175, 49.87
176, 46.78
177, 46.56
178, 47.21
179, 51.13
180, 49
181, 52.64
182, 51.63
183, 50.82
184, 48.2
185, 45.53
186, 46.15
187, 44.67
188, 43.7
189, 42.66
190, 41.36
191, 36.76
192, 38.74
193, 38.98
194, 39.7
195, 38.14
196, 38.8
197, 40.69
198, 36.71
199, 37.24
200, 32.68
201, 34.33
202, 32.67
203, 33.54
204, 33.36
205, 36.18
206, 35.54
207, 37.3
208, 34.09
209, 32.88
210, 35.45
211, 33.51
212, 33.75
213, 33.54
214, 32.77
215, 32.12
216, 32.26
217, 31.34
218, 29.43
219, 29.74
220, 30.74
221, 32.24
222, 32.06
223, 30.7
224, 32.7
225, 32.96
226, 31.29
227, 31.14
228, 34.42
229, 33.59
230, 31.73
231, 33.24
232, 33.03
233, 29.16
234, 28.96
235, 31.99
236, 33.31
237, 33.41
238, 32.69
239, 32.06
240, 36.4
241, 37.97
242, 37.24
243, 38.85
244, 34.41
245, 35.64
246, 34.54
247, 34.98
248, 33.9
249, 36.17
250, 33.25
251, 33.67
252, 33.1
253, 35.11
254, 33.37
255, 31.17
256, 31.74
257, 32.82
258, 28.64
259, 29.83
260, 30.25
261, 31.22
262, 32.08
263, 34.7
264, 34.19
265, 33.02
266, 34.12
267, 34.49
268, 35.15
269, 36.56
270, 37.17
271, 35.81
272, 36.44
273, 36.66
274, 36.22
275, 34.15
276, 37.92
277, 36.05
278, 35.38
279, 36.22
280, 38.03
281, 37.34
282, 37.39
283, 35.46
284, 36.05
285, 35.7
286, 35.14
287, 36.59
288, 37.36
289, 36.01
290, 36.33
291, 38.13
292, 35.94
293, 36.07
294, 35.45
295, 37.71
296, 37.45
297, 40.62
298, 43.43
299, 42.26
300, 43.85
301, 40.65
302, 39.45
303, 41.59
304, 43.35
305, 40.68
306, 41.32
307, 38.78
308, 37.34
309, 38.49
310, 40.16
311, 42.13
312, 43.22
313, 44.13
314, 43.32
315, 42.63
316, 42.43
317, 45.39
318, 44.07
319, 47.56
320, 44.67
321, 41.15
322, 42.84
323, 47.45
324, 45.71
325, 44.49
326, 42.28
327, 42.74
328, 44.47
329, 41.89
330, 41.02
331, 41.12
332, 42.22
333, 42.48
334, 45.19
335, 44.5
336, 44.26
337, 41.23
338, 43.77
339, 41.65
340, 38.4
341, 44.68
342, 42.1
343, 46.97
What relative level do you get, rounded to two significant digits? 98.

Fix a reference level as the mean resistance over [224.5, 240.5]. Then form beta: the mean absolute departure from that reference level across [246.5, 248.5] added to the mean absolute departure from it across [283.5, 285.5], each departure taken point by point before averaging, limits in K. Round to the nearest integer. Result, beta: 5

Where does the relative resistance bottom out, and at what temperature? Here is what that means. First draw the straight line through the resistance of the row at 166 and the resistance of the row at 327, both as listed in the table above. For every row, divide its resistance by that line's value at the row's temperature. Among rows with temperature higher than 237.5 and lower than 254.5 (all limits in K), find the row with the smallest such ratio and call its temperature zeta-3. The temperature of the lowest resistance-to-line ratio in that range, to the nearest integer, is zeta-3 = 239 K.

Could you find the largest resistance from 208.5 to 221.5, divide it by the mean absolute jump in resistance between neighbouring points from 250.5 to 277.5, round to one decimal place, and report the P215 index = 26.6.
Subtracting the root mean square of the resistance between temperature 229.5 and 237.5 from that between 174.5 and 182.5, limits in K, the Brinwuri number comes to 18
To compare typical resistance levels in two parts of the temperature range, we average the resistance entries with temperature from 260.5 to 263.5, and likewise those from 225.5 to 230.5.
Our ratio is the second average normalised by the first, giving 1.0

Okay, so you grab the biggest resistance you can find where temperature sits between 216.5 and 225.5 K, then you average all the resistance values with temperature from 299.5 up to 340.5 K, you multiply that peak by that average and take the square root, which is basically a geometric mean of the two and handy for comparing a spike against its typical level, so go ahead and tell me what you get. 37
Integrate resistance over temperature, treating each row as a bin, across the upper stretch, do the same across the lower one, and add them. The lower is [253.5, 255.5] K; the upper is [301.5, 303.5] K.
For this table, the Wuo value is 146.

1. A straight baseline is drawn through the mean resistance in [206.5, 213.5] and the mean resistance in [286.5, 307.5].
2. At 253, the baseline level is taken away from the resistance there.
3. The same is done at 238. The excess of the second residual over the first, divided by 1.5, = -1.1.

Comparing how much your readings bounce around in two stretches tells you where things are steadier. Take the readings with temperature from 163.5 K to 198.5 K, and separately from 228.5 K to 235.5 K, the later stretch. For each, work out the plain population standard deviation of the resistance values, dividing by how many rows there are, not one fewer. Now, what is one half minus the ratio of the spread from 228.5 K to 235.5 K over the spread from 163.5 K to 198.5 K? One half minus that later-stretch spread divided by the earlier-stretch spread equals 0.1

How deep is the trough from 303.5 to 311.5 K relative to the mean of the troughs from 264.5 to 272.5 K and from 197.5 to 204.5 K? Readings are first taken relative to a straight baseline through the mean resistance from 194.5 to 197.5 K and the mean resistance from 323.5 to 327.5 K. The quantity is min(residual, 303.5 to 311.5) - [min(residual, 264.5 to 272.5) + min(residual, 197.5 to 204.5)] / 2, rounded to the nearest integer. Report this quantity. 2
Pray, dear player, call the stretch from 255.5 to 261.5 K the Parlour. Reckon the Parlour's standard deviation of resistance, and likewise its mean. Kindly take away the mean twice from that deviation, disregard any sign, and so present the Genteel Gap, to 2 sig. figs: 60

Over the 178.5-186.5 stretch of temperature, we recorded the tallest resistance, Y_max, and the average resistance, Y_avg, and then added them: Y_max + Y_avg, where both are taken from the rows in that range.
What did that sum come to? 102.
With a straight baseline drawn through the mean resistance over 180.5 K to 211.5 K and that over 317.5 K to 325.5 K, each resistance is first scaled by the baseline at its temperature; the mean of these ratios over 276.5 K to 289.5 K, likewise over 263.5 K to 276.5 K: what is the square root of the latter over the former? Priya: 0.99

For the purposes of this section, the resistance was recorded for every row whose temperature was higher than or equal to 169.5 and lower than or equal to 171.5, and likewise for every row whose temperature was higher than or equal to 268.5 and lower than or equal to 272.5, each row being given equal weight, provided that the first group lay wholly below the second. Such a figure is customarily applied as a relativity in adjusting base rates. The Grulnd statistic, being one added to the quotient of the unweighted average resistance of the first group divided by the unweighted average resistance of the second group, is 2.22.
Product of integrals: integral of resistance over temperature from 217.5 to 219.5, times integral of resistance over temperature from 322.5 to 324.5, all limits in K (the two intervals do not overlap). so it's 5512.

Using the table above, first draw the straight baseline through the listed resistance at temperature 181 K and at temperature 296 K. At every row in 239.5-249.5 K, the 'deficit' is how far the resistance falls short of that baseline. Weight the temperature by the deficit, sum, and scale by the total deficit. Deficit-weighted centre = 244.7 K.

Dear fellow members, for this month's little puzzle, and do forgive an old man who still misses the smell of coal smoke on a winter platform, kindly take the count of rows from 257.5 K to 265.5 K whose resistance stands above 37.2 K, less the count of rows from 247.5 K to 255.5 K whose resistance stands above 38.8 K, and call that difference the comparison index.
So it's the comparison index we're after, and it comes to 0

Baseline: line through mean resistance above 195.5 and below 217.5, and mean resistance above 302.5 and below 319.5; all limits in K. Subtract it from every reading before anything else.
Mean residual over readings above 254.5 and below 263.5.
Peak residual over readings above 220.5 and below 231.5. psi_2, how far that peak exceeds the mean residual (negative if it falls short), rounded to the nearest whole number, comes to 5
